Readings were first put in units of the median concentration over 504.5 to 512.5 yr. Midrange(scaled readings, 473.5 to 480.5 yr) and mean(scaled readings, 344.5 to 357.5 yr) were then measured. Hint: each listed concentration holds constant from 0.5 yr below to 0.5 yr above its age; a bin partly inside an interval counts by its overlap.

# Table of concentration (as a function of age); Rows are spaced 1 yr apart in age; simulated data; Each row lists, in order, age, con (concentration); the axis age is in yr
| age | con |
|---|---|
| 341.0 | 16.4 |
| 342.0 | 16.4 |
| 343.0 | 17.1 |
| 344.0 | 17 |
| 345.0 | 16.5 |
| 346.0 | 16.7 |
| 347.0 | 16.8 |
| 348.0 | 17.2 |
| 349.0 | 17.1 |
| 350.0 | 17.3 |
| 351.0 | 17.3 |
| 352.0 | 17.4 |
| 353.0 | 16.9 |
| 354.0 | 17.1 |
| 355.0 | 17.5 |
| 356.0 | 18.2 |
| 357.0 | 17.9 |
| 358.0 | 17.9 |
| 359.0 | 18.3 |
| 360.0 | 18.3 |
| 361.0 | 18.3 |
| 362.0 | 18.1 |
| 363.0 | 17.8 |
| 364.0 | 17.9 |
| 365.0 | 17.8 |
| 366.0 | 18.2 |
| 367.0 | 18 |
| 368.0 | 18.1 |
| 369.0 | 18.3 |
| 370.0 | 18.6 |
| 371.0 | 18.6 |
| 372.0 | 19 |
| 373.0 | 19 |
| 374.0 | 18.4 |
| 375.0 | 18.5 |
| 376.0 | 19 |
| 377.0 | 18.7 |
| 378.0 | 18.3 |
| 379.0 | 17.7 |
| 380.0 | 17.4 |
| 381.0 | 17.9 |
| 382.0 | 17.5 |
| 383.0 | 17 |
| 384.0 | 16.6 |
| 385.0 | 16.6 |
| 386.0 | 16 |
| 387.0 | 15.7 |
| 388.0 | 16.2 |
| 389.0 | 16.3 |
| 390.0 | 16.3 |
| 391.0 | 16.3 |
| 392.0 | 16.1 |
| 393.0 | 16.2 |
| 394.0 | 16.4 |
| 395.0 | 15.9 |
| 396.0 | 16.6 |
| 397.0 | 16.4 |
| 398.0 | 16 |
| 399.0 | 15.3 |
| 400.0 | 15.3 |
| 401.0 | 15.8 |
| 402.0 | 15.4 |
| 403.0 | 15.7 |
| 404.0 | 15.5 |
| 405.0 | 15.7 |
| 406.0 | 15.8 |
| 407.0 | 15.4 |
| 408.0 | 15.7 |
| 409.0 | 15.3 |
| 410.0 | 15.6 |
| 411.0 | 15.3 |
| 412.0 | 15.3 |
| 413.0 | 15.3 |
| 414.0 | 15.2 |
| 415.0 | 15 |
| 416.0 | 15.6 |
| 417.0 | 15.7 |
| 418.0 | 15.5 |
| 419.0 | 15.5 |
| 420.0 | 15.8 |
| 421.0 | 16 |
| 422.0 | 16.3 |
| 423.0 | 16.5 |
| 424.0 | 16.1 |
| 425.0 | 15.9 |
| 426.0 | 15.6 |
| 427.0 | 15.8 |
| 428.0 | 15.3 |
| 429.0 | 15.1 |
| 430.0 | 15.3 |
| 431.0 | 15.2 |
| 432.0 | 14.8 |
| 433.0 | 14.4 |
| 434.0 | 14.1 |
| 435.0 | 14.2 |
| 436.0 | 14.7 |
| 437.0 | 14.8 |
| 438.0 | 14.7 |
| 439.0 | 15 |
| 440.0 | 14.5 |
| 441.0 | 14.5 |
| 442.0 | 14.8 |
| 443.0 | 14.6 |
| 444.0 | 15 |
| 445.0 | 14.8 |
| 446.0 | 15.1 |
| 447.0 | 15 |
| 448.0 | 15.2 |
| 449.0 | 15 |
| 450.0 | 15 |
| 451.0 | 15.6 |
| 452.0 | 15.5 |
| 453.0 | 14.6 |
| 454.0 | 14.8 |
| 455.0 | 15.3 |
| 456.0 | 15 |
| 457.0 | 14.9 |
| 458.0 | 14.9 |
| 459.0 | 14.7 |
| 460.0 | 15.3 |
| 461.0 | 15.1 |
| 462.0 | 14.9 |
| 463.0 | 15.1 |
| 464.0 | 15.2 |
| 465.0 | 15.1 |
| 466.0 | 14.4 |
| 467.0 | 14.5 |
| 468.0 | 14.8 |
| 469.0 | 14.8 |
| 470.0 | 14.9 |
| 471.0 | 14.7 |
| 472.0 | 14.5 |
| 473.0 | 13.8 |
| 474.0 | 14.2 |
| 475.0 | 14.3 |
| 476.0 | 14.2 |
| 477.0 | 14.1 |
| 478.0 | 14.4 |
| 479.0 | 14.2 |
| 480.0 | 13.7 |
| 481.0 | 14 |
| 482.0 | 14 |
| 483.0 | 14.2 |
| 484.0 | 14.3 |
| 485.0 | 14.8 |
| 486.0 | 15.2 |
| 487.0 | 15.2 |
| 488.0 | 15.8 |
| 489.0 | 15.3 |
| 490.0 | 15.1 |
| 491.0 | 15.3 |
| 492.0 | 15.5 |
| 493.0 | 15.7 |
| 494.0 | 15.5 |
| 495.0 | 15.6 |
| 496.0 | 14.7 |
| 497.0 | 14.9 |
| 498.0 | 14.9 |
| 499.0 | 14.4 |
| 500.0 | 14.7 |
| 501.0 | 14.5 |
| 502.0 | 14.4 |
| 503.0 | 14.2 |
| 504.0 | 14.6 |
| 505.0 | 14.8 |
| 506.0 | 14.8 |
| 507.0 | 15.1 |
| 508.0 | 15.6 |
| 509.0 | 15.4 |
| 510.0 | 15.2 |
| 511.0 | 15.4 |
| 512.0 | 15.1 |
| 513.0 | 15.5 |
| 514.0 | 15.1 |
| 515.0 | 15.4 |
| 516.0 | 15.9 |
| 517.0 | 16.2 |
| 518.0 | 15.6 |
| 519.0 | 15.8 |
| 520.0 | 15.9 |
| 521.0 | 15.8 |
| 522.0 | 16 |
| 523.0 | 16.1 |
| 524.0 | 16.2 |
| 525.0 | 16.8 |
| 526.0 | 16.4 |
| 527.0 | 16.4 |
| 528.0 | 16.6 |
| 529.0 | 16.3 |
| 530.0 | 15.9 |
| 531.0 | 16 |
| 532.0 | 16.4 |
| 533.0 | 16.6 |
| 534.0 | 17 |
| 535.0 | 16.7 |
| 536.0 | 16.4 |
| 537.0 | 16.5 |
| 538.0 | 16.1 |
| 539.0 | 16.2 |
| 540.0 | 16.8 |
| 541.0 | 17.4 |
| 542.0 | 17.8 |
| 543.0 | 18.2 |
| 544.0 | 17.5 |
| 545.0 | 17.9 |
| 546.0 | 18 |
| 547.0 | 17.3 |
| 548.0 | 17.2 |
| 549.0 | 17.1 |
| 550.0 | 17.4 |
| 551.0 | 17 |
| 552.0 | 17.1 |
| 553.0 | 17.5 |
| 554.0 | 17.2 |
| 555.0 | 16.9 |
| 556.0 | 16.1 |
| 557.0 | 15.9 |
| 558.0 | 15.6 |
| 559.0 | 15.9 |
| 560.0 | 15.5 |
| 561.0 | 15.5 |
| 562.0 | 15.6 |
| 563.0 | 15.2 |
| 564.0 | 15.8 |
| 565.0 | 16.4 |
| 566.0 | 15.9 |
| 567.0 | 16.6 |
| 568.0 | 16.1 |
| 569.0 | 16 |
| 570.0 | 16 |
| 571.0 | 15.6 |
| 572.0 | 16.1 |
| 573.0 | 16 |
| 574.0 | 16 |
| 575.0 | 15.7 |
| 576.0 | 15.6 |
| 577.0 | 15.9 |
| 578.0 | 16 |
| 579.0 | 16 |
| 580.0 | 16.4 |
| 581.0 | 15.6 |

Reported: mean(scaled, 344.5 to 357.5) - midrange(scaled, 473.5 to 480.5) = 0.21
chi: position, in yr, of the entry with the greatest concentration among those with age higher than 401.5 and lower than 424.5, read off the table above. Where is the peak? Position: 423.0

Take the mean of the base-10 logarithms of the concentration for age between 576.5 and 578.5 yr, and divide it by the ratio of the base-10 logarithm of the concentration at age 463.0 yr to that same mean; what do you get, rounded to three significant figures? 1.23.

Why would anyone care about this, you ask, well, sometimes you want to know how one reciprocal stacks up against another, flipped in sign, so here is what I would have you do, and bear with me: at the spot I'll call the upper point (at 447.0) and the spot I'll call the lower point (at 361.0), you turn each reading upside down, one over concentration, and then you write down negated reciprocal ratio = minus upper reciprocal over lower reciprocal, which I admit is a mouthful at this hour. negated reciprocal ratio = -1.22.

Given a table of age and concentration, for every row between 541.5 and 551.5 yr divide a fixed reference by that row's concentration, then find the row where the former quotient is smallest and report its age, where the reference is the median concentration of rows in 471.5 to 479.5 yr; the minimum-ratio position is 543.0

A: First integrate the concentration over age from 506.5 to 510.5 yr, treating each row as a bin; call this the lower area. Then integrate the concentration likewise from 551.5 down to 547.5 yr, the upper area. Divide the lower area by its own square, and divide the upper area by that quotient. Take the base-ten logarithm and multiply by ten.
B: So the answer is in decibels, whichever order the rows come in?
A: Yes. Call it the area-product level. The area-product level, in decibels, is 36.2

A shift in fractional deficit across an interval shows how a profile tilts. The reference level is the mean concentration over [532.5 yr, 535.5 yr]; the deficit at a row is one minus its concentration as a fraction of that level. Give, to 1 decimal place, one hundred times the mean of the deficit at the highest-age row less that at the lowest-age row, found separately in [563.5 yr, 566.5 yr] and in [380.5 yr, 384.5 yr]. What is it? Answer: 3.6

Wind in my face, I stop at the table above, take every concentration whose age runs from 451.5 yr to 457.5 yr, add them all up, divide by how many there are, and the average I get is 15.0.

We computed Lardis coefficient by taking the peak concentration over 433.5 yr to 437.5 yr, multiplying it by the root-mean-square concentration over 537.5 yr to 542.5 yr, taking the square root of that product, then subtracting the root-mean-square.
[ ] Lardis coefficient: -1.1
